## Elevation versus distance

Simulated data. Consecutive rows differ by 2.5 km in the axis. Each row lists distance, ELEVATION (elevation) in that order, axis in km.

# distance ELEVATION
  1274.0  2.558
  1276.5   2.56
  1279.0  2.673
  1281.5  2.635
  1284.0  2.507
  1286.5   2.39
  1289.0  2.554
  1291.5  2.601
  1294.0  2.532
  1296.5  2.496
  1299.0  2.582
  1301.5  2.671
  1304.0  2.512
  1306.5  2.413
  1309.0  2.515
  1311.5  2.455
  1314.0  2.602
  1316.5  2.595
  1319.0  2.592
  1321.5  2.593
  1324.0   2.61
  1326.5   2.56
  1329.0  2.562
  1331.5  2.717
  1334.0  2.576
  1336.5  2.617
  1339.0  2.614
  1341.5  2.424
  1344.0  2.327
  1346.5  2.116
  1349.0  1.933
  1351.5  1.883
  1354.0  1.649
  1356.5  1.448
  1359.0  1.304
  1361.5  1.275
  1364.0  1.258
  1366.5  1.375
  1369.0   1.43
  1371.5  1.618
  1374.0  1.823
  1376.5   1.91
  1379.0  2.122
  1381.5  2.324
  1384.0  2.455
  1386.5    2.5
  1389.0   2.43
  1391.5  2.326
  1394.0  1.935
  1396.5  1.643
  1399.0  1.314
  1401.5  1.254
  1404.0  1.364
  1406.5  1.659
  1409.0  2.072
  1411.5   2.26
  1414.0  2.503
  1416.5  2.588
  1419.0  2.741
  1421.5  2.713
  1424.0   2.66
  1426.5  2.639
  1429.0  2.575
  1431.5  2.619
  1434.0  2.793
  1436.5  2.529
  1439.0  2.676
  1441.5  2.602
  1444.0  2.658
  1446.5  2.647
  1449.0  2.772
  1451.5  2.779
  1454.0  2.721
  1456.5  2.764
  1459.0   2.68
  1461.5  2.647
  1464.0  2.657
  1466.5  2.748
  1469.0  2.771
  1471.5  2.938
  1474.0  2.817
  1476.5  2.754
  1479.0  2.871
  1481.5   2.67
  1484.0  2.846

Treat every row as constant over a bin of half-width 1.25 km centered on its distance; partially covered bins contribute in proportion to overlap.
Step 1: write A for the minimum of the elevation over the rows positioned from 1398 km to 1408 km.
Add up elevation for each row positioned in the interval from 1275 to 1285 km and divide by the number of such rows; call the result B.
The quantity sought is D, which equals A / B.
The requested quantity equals 0.48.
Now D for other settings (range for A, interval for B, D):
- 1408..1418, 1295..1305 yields 0.81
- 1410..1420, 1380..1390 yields 0.93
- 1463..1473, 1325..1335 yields 1.02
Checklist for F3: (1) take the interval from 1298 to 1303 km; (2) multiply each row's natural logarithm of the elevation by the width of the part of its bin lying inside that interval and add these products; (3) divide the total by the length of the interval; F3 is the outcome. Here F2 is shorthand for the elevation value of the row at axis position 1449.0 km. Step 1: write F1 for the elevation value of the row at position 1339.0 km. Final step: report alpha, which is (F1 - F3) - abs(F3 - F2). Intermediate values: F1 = 2.614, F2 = 2.772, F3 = 0.964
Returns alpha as -0.2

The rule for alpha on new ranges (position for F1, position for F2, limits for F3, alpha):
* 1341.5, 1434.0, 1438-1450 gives -0.4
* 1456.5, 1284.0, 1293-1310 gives 0.3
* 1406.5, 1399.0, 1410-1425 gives 0.3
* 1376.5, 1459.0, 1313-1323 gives -0.8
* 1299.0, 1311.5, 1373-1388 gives 0.1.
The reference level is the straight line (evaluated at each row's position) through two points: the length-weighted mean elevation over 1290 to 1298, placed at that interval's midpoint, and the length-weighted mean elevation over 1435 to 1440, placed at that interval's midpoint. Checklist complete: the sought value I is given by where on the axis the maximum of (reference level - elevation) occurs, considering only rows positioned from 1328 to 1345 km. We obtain 1344.0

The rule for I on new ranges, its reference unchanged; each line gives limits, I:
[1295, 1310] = 1306.5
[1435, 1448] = 1436.5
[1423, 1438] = 1436.5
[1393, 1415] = 1401.5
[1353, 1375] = 1364.0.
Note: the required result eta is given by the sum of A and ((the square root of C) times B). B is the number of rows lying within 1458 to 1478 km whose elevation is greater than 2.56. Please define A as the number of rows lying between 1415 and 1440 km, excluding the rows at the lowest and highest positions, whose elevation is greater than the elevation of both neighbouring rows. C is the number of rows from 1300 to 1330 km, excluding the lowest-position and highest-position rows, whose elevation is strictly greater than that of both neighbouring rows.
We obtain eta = 16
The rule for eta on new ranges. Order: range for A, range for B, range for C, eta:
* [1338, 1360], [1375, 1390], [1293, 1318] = 0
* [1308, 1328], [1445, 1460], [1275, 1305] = 12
